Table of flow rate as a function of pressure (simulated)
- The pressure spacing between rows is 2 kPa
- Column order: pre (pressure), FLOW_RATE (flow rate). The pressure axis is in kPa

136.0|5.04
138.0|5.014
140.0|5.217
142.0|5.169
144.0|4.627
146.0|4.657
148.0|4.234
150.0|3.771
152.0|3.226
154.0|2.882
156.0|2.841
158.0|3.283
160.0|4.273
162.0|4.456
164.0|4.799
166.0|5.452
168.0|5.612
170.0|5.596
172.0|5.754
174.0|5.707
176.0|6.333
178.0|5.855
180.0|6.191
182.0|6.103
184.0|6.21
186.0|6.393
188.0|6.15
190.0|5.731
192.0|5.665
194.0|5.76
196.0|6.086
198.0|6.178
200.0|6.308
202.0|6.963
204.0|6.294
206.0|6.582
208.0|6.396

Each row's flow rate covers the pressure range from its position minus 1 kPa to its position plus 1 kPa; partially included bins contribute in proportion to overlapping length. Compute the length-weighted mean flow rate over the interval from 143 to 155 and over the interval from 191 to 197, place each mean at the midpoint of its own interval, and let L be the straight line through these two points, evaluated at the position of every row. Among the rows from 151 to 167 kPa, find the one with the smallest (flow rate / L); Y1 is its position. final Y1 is 156.0 kPa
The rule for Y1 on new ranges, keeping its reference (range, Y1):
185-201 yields 192.0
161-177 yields 162.0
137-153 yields 152.0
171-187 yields 178.0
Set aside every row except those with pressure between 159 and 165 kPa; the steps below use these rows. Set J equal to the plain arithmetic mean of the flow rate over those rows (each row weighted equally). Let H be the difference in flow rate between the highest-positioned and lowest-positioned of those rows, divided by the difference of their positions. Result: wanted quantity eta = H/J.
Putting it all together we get 0.029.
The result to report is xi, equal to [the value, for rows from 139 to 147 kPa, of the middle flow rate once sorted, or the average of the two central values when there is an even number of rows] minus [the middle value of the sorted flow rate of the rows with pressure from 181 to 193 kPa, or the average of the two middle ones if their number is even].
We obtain -1.2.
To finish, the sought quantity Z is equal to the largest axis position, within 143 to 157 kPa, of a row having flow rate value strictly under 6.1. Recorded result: 156.0 kPa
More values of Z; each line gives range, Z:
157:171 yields 170.0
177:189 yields 178.0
